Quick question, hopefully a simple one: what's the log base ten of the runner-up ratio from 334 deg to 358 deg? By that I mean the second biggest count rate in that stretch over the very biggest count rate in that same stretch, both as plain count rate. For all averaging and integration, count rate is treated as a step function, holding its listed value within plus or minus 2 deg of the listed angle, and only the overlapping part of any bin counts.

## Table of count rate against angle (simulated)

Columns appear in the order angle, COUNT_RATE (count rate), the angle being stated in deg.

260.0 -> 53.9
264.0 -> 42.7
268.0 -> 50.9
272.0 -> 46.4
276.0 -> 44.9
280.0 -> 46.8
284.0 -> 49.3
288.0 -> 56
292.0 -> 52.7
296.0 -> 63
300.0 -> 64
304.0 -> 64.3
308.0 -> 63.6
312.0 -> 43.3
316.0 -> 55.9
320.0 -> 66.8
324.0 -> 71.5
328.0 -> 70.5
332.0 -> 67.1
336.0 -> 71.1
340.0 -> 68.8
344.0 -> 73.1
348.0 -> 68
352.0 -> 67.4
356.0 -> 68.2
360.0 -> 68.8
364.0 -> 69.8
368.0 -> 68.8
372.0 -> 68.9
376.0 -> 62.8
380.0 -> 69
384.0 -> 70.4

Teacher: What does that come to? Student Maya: -0.0120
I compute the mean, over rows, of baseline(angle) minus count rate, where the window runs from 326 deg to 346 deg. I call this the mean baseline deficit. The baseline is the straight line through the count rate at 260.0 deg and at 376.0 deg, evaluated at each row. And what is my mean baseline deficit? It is -10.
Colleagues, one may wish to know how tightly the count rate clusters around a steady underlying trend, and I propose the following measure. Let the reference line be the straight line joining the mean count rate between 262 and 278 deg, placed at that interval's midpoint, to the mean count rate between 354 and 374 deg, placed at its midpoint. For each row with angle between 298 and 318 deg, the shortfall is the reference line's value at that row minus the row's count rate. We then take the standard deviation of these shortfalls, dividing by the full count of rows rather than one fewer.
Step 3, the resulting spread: 9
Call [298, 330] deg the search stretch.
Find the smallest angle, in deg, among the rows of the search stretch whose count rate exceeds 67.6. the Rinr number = 324.0 deg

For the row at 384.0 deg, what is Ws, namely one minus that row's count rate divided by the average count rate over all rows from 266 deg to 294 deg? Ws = -0.42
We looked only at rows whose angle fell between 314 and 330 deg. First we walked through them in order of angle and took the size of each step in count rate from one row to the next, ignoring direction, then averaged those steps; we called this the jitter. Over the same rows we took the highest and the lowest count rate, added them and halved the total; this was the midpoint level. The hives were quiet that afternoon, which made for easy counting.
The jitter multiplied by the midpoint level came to 352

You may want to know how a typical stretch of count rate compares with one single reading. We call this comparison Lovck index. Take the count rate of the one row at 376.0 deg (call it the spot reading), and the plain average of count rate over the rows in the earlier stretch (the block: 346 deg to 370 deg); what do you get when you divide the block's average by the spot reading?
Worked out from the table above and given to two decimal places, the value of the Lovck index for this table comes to 1.09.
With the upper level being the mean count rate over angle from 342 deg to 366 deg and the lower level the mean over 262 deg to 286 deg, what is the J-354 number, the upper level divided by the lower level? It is 1.48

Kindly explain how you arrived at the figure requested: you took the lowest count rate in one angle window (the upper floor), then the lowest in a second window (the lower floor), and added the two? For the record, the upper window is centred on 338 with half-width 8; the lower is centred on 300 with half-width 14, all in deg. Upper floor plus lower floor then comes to 110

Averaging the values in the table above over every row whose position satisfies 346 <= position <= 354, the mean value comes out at 67.7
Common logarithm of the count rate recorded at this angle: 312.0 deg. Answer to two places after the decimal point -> 1.64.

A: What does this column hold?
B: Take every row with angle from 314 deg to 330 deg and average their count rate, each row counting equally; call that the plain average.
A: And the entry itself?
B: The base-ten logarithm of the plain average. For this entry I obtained 1.82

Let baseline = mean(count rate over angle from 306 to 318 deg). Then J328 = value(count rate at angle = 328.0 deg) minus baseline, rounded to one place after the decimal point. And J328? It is 16.2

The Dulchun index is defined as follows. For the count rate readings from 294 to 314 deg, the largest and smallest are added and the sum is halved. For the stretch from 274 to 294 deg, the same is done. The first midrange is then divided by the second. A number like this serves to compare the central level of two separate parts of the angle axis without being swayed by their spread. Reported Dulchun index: 1.07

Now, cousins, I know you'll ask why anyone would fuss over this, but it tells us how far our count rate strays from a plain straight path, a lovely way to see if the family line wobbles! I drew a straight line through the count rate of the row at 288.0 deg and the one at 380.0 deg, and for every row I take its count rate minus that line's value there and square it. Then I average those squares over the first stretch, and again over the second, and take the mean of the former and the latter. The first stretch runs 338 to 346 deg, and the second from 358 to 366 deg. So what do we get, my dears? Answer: 33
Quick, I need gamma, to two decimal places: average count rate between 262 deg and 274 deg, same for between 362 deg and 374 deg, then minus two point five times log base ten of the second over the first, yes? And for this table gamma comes -0.43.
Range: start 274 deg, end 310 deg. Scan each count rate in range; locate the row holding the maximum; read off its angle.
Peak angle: 304.0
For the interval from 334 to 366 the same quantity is 344.0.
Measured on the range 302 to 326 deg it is 324.0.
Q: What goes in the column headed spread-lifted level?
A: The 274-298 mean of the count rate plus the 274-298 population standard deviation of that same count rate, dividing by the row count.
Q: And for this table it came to 58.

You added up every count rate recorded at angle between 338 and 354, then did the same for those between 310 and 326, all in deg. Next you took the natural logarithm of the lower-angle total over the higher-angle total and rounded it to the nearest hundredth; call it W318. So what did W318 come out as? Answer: -0.15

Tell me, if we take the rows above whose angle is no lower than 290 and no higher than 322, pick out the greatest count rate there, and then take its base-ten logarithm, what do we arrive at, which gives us 1.82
